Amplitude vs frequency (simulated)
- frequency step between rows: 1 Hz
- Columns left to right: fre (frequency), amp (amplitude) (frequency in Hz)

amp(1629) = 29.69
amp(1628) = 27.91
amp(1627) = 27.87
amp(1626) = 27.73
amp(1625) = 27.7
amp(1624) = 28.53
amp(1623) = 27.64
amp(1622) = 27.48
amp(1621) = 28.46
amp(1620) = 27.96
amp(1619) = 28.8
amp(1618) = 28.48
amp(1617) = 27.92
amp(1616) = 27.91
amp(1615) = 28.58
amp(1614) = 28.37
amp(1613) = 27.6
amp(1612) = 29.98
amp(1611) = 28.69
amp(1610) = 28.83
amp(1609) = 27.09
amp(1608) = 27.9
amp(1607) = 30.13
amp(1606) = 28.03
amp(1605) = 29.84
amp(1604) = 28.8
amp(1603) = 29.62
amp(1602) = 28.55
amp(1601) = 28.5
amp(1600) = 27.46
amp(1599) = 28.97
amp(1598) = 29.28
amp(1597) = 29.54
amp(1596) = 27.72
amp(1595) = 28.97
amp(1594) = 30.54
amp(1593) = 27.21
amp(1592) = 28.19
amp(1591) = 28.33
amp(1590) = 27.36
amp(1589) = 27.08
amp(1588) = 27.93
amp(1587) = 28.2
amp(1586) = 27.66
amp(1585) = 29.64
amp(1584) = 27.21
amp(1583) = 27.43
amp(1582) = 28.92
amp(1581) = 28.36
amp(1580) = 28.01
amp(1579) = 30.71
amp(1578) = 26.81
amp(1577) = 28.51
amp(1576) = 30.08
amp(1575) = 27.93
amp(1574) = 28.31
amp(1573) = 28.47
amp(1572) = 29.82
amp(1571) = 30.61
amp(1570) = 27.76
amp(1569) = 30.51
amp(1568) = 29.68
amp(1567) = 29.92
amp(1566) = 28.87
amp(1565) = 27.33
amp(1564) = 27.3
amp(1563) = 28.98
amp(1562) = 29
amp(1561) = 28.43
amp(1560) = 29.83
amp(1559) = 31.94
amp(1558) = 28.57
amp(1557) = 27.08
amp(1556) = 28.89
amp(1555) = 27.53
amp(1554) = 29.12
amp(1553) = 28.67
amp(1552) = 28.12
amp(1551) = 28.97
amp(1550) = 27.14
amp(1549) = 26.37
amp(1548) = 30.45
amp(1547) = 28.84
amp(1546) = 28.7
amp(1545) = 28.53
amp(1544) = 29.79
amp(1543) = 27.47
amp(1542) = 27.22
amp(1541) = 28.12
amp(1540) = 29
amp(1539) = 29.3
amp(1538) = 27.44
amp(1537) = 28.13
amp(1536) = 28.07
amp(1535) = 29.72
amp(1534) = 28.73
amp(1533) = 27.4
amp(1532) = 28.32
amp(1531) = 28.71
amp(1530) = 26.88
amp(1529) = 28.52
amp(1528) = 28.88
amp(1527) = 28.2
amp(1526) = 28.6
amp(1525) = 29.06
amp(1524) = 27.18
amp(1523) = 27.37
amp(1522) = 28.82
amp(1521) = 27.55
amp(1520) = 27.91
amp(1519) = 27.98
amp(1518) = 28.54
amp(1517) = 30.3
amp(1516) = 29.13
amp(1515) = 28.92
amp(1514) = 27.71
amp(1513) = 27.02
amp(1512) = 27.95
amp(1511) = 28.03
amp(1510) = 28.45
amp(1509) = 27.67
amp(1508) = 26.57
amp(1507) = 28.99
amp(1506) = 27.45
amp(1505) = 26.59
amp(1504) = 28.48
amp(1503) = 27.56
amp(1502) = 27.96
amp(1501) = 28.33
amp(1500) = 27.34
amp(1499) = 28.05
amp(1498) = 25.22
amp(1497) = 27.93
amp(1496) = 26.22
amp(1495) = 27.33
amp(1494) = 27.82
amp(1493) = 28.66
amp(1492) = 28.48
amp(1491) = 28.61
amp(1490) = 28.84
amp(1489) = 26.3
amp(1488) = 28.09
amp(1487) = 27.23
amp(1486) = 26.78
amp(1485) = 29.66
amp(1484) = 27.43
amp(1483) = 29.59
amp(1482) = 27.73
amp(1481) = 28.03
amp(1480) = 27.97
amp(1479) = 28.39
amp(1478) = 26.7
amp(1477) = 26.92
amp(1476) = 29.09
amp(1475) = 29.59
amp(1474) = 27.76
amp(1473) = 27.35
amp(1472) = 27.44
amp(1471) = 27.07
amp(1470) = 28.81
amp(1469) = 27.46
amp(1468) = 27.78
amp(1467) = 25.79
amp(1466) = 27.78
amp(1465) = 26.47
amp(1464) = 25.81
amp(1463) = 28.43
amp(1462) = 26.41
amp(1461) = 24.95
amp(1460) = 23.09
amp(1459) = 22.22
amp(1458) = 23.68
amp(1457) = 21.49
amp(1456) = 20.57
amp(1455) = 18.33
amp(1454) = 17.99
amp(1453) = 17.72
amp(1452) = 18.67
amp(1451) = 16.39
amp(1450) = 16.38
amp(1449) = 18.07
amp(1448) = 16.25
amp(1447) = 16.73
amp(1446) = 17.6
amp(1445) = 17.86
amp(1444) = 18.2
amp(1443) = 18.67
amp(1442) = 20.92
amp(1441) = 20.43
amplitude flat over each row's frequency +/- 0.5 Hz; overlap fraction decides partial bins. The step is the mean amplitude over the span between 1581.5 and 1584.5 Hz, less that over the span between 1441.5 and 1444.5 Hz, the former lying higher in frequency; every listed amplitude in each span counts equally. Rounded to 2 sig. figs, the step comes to 8.6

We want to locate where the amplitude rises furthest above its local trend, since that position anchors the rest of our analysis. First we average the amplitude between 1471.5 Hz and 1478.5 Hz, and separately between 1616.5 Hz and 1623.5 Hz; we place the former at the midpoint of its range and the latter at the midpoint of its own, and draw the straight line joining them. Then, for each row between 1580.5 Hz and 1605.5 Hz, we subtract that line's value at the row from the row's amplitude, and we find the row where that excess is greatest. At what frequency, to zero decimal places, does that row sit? 1594 Hz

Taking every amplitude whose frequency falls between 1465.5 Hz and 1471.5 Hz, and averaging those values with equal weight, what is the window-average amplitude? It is 27.4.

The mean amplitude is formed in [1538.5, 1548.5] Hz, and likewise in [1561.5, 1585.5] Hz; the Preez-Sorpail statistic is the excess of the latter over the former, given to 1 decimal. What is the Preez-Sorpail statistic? 0.0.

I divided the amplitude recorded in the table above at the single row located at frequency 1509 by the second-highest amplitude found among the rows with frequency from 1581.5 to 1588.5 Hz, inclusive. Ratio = 0.96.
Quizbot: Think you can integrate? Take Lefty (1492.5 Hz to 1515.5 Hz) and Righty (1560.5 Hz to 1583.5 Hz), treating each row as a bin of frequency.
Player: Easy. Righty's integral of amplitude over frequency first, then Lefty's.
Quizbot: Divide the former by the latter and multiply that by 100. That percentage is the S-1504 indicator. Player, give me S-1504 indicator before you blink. 104.0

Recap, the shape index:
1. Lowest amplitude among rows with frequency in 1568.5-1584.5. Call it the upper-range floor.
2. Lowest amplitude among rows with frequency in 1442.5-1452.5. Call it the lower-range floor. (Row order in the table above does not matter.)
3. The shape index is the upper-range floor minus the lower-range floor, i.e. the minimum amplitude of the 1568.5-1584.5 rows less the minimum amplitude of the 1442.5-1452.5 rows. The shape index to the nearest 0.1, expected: 10.6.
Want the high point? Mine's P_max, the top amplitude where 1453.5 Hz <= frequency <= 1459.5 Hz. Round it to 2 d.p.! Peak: 23.68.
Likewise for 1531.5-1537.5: 29.72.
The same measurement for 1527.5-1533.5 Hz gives 28.88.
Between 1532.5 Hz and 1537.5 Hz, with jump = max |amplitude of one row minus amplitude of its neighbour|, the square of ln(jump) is 0.25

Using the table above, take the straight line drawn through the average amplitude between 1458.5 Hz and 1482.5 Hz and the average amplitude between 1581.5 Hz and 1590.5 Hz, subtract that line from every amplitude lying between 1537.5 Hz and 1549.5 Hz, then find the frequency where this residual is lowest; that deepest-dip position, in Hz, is 1549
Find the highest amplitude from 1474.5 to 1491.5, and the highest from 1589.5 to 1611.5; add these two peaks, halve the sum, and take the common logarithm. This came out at 1.48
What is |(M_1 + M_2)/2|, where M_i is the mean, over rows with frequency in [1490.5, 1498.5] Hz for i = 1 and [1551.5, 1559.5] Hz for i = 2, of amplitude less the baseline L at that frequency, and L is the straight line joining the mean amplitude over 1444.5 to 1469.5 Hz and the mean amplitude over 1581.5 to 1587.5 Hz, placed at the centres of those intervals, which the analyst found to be 3.0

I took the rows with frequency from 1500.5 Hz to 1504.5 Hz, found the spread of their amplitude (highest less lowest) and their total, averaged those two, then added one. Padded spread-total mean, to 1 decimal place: 57.6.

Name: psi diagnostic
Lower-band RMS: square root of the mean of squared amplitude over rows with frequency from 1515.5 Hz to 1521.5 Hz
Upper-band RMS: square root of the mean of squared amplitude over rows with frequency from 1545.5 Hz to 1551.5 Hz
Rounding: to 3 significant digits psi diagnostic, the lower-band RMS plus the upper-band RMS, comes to 57.0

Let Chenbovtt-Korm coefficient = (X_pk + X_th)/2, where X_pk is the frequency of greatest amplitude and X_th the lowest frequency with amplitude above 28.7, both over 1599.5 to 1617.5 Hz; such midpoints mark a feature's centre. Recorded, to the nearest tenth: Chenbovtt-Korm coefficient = 1605.0 Hz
